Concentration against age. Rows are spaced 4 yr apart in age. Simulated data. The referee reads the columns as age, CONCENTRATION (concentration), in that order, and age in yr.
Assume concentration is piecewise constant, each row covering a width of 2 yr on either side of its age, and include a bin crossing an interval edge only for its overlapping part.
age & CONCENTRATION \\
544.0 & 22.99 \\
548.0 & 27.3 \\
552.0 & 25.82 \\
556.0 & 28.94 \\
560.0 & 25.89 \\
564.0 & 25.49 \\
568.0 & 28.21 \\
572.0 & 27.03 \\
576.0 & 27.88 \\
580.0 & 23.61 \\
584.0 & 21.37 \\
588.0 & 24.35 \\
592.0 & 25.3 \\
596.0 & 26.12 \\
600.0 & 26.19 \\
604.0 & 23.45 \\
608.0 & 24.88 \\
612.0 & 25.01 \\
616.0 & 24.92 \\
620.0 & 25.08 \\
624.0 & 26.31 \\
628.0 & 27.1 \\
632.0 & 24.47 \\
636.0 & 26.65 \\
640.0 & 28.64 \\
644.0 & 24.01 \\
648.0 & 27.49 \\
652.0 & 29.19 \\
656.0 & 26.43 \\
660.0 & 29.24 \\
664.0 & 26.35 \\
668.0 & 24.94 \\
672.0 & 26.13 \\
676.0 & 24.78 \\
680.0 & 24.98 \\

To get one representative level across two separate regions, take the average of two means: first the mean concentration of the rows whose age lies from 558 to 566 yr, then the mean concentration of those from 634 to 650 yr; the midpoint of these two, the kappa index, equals 26.2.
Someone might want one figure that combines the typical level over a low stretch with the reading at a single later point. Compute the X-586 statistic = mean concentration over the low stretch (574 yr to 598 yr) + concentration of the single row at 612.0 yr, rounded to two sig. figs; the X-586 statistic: 50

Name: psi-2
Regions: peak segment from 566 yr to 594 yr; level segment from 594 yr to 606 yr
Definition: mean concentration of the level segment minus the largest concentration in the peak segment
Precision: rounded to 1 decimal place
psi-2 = -3.0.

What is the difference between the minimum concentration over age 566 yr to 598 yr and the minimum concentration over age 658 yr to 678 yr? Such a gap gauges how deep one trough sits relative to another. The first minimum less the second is -3.4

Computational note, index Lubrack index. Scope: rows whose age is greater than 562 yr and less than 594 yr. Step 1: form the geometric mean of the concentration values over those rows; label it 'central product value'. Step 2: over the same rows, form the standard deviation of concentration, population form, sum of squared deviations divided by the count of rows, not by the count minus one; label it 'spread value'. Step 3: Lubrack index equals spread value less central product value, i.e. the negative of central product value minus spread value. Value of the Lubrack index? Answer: -23.2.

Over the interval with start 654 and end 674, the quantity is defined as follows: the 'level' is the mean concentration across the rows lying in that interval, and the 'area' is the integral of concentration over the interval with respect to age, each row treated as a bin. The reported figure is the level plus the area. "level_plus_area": 559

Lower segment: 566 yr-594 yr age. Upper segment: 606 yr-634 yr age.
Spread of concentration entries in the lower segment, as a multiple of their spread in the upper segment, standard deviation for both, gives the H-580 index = 2.6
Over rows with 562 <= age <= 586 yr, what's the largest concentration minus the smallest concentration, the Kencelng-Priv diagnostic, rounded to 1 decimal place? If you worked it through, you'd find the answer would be 6.8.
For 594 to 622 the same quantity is 2.7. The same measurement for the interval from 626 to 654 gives 5.2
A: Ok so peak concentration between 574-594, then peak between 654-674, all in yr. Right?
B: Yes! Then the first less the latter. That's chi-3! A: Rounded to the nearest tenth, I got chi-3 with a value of -1.4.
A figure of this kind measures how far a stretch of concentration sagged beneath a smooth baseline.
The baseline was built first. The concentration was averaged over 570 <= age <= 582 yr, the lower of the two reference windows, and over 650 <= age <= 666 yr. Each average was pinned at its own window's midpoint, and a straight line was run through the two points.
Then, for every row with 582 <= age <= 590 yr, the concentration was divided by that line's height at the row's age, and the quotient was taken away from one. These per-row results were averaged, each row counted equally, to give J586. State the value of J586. 0.13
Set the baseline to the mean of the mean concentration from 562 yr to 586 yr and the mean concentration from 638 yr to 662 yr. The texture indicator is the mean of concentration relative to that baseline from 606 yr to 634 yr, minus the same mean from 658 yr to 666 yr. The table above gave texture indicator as -2.4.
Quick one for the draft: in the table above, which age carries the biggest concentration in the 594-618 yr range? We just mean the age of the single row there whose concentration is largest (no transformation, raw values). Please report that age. 600.0 yr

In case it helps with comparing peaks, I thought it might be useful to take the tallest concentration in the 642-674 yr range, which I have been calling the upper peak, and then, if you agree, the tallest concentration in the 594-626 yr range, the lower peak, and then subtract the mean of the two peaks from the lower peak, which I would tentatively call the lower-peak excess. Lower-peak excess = -1.5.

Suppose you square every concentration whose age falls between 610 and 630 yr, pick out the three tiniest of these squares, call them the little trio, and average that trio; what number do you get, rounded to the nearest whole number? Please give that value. 625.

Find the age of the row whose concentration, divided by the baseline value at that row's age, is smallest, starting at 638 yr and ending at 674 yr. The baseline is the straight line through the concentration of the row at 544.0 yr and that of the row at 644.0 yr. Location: 644.0 yr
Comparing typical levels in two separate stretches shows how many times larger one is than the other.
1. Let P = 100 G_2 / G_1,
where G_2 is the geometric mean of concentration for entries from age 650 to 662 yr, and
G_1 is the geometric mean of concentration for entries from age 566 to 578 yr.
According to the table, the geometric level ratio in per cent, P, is 102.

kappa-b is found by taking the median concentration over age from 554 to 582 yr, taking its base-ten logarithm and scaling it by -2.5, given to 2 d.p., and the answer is -3.58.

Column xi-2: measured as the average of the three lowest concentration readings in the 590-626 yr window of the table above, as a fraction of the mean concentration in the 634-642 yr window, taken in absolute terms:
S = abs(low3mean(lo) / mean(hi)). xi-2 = 0.88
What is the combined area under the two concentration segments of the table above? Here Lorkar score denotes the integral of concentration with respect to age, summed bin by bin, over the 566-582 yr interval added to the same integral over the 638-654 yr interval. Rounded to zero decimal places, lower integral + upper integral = 864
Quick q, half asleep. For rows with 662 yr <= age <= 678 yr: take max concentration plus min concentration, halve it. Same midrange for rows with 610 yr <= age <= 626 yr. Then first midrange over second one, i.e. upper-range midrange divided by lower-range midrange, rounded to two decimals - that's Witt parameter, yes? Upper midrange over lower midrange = 1.00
